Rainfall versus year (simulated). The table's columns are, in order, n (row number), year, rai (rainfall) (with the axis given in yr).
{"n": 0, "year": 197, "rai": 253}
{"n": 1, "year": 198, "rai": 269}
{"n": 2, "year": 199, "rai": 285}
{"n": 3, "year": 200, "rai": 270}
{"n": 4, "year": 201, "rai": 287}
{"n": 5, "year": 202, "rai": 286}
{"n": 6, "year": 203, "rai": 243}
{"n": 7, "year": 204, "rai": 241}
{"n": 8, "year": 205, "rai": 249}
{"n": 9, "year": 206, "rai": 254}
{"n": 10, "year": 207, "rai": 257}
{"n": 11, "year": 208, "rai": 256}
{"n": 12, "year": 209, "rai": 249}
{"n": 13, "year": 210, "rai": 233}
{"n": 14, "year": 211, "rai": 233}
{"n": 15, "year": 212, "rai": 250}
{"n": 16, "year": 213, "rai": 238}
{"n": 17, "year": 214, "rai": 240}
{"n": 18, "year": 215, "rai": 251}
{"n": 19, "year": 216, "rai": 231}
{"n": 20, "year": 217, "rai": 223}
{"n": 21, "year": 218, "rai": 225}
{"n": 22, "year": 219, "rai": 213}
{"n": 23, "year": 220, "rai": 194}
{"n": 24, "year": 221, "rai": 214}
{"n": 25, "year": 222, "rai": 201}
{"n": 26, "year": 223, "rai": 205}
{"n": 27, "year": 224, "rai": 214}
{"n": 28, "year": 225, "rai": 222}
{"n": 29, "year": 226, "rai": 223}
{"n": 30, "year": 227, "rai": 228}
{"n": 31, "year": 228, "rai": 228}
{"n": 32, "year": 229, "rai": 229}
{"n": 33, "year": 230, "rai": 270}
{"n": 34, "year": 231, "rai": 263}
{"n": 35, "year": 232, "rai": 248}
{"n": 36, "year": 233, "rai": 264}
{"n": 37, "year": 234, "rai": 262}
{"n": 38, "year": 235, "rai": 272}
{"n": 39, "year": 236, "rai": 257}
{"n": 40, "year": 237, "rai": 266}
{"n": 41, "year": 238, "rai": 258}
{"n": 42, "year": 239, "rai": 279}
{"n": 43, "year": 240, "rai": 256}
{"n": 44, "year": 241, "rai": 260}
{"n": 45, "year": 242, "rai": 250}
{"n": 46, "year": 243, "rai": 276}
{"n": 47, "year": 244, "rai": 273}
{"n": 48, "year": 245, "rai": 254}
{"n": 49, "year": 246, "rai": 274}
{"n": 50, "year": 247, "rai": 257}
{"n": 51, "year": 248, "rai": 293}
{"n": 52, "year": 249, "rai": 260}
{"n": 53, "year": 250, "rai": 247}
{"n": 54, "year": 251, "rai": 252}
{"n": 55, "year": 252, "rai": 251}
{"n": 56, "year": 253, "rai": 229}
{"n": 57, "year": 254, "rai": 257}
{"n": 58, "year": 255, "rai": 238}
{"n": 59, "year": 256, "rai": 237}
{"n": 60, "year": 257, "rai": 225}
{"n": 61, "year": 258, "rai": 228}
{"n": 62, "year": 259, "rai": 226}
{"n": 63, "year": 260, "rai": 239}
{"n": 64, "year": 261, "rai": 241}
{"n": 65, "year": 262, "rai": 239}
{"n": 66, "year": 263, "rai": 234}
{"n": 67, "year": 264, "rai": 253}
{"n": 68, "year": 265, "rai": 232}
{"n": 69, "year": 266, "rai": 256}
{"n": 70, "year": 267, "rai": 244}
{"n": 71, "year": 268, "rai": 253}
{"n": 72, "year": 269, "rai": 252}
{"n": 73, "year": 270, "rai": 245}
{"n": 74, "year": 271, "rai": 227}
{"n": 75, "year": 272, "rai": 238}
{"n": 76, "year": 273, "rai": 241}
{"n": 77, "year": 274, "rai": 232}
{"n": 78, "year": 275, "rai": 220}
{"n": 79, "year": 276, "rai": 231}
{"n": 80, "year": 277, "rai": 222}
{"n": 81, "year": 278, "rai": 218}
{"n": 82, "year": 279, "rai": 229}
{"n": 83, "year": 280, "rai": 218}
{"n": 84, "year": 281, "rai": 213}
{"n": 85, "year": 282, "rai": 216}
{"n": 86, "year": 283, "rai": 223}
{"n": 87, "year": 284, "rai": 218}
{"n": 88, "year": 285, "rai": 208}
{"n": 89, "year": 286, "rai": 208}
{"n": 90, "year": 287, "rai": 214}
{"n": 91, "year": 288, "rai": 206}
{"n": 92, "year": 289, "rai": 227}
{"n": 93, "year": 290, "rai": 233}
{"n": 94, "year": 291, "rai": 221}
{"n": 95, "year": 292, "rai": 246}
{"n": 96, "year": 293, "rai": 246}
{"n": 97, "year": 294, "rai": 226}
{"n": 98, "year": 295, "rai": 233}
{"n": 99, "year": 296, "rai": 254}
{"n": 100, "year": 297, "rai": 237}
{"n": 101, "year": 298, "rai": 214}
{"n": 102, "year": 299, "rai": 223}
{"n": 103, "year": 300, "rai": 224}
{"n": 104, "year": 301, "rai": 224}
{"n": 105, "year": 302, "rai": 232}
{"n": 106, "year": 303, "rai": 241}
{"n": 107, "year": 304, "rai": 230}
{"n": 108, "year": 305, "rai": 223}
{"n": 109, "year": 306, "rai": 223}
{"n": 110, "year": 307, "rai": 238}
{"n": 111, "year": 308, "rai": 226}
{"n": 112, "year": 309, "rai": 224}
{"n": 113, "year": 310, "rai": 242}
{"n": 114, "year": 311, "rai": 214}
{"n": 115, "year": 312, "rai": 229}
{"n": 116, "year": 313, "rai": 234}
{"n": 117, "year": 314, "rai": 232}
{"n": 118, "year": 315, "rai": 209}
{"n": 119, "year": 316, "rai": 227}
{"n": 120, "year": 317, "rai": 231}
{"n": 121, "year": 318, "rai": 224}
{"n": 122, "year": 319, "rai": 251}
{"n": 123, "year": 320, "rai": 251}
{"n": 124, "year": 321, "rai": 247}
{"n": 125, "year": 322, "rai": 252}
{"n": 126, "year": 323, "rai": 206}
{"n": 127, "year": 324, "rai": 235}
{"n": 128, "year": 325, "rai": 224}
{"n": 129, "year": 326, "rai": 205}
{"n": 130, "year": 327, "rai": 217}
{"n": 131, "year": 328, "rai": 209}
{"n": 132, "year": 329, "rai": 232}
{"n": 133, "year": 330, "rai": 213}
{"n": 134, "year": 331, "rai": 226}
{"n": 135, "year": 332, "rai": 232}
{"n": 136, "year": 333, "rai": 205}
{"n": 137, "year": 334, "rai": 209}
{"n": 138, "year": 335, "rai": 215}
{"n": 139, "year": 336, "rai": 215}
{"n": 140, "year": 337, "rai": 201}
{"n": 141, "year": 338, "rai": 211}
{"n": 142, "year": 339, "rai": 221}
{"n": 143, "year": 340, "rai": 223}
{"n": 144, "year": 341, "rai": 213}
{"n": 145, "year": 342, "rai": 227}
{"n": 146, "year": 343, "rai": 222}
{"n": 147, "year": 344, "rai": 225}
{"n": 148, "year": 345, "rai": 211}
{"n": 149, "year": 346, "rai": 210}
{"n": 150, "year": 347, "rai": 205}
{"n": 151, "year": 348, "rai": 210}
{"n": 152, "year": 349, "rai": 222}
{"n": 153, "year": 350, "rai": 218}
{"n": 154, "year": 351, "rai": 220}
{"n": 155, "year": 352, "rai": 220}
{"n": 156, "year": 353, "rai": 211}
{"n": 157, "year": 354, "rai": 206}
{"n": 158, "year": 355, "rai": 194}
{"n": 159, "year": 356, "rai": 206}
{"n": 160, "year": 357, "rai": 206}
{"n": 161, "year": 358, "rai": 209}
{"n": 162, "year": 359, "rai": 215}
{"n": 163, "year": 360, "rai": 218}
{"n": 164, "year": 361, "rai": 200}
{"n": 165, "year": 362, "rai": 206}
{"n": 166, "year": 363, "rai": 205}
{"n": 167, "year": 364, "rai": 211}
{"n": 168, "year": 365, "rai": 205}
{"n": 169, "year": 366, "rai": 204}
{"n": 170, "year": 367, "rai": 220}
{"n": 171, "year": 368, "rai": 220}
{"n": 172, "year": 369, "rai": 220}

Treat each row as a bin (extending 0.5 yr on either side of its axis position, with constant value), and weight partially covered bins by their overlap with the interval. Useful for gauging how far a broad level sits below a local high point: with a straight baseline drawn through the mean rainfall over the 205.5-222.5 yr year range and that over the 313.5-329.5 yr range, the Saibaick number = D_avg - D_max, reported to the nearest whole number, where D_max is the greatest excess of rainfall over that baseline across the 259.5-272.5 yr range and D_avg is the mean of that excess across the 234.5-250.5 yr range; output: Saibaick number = 7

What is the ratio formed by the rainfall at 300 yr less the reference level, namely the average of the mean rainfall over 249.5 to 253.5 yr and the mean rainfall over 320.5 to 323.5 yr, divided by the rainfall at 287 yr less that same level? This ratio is 0.61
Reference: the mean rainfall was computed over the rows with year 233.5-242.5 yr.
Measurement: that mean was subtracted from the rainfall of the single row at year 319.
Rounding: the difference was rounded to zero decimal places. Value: -11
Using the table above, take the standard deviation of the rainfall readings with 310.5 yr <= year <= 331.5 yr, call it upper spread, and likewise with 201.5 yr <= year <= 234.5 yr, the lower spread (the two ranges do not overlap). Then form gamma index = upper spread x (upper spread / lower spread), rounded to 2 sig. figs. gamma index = 10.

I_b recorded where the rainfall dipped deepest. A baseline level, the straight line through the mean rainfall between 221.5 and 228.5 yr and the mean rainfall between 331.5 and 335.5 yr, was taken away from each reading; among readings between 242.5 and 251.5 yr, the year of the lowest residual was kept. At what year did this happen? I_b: 250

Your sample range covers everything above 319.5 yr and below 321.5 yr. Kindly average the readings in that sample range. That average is 249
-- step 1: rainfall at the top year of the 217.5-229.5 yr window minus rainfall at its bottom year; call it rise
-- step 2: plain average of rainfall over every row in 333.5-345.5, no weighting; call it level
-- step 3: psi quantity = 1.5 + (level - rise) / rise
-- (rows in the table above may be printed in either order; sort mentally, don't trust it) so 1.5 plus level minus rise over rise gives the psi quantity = 55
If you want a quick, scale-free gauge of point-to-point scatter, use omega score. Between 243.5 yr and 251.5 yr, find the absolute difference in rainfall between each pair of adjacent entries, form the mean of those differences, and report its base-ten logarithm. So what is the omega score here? 1.3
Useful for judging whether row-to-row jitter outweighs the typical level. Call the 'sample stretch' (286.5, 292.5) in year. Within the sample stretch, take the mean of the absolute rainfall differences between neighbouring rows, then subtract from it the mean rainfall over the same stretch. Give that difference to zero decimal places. -210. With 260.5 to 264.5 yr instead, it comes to -233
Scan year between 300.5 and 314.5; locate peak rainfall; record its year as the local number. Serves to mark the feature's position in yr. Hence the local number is 310 yr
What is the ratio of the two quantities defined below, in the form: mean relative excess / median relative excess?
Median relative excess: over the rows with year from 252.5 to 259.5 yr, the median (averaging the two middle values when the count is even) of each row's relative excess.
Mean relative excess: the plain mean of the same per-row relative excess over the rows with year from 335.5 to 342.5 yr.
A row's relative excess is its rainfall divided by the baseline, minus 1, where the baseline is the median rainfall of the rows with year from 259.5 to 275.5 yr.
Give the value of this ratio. 2.2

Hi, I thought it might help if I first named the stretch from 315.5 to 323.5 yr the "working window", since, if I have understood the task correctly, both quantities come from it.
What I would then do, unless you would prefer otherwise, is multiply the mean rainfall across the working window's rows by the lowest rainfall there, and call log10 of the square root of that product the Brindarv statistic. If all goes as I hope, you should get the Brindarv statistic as 2.34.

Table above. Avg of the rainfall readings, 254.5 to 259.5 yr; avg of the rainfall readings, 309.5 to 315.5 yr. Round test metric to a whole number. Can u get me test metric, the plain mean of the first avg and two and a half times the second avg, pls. 399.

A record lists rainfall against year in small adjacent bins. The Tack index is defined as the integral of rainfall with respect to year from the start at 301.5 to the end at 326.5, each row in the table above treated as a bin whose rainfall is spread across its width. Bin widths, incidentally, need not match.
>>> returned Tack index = 5750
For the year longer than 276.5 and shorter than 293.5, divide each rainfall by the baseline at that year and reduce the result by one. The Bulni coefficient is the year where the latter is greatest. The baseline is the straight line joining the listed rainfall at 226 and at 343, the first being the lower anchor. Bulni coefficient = 293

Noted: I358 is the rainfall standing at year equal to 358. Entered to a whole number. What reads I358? 209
